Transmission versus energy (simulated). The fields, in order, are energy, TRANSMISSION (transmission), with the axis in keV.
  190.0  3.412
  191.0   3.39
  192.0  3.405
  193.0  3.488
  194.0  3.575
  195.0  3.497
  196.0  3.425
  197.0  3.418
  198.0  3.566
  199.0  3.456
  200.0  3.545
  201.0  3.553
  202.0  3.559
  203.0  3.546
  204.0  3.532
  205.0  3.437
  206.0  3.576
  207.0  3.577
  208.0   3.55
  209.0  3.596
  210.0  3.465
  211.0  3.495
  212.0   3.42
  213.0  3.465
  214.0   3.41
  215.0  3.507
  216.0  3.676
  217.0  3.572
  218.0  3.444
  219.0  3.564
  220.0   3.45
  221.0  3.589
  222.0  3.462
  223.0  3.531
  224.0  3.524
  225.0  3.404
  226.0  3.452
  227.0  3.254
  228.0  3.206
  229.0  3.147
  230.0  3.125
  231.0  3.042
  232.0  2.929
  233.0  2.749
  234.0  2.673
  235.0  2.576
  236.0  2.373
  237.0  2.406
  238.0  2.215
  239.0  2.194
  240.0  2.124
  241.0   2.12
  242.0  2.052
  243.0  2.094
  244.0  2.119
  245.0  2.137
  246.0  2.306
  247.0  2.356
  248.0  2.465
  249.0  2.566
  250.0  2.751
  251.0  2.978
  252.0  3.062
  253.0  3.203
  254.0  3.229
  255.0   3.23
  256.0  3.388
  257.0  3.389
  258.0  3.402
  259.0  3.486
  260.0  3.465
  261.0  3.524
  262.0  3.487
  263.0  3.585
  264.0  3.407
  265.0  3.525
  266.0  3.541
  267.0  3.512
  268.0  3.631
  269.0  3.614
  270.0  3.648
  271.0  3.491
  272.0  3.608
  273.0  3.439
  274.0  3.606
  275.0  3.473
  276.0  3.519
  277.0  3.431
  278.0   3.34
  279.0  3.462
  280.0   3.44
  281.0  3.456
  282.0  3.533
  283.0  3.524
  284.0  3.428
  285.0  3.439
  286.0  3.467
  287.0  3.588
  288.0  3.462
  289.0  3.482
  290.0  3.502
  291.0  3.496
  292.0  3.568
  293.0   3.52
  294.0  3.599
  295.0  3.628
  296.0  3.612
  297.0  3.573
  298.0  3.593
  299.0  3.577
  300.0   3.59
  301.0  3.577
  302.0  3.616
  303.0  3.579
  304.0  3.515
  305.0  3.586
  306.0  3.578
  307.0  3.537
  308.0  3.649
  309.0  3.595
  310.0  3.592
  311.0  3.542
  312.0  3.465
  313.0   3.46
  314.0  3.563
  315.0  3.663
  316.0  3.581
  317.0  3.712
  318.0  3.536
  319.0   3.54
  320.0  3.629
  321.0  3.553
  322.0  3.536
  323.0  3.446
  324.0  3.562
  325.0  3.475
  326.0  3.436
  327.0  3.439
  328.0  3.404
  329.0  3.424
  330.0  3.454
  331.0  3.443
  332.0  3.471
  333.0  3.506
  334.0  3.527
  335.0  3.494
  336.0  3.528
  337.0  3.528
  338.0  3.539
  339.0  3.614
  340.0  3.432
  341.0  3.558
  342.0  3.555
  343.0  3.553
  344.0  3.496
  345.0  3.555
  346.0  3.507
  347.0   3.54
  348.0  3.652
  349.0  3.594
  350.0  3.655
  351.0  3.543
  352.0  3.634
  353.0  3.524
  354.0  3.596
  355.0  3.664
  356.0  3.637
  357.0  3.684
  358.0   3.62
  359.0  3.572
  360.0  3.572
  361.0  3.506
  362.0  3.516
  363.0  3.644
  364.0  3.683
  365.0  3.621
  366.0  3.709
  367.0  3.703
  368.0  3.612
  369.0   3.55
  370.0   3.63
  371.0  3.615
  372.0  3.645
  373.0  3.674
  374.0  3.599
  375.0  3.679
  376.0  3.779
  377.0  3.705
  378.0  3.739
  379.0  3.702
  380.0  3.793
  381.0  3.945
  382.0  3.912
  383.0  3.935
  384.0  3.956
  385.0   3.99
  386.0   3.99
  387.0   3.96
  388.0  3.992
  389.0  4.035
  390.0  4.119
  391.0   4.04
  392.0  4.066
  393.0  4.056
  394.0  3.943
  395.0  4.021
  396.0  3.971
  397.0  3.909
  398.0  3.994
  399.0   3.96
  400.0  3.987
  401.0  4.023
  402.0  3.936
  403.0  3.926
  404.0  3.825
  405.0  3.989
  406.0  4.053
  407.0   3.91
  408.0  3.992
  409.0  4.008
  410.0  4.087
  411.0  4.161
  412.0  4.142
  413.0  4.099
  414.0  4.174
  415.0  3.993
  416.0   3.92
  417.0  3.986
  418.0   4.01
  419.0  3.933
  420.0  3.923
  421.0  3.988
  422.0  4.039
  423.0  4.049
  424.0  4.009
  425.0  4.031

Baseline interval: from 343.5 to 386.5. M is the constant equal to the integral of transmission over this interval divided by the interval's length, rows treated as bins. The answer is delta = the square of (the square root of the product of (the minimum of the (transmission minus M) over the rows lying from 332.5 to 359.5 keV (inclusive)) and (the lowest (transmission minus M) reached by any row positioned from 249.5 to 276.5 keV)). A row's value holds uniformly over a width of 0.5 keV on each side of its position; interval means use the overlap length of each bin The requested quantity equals 0.22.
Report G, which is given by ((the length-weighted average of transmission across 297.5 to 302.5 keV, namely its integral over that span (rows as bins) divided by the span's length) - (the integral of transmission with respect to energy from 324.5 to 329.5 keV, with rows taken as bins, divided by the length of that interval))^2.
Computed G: 0.024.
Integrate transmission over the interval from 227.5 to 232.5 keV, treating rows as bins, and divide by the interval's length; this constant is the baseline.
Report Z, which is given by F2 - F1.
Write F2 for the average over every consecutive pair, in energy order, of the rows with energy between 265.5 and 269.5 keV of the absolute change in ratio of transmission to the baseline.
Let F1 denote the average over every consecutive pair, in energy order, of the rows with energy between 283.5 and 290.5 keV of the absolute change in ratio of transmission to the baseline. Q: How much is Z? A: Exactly 0.0002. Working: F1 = 0.018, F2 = 0.018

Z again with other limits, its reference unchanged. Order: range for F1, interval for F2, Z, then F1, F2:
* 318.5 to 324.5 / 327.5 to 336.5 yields -0.0165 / 0.025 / 0.009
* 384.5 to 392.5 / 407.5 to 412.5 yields 0.0016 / 0.014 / 0.015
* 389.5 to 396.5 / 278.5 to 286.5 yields -0.0072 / 0.019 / 0.012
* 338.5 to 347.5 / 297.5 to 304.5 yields -0.0108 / 0.021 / 0.010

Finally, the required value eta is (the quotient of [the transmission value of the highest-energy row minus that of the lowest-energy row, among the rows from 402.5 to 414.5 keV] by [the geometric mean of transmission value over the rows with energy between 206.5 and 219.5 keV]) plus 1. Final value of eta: 1.07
